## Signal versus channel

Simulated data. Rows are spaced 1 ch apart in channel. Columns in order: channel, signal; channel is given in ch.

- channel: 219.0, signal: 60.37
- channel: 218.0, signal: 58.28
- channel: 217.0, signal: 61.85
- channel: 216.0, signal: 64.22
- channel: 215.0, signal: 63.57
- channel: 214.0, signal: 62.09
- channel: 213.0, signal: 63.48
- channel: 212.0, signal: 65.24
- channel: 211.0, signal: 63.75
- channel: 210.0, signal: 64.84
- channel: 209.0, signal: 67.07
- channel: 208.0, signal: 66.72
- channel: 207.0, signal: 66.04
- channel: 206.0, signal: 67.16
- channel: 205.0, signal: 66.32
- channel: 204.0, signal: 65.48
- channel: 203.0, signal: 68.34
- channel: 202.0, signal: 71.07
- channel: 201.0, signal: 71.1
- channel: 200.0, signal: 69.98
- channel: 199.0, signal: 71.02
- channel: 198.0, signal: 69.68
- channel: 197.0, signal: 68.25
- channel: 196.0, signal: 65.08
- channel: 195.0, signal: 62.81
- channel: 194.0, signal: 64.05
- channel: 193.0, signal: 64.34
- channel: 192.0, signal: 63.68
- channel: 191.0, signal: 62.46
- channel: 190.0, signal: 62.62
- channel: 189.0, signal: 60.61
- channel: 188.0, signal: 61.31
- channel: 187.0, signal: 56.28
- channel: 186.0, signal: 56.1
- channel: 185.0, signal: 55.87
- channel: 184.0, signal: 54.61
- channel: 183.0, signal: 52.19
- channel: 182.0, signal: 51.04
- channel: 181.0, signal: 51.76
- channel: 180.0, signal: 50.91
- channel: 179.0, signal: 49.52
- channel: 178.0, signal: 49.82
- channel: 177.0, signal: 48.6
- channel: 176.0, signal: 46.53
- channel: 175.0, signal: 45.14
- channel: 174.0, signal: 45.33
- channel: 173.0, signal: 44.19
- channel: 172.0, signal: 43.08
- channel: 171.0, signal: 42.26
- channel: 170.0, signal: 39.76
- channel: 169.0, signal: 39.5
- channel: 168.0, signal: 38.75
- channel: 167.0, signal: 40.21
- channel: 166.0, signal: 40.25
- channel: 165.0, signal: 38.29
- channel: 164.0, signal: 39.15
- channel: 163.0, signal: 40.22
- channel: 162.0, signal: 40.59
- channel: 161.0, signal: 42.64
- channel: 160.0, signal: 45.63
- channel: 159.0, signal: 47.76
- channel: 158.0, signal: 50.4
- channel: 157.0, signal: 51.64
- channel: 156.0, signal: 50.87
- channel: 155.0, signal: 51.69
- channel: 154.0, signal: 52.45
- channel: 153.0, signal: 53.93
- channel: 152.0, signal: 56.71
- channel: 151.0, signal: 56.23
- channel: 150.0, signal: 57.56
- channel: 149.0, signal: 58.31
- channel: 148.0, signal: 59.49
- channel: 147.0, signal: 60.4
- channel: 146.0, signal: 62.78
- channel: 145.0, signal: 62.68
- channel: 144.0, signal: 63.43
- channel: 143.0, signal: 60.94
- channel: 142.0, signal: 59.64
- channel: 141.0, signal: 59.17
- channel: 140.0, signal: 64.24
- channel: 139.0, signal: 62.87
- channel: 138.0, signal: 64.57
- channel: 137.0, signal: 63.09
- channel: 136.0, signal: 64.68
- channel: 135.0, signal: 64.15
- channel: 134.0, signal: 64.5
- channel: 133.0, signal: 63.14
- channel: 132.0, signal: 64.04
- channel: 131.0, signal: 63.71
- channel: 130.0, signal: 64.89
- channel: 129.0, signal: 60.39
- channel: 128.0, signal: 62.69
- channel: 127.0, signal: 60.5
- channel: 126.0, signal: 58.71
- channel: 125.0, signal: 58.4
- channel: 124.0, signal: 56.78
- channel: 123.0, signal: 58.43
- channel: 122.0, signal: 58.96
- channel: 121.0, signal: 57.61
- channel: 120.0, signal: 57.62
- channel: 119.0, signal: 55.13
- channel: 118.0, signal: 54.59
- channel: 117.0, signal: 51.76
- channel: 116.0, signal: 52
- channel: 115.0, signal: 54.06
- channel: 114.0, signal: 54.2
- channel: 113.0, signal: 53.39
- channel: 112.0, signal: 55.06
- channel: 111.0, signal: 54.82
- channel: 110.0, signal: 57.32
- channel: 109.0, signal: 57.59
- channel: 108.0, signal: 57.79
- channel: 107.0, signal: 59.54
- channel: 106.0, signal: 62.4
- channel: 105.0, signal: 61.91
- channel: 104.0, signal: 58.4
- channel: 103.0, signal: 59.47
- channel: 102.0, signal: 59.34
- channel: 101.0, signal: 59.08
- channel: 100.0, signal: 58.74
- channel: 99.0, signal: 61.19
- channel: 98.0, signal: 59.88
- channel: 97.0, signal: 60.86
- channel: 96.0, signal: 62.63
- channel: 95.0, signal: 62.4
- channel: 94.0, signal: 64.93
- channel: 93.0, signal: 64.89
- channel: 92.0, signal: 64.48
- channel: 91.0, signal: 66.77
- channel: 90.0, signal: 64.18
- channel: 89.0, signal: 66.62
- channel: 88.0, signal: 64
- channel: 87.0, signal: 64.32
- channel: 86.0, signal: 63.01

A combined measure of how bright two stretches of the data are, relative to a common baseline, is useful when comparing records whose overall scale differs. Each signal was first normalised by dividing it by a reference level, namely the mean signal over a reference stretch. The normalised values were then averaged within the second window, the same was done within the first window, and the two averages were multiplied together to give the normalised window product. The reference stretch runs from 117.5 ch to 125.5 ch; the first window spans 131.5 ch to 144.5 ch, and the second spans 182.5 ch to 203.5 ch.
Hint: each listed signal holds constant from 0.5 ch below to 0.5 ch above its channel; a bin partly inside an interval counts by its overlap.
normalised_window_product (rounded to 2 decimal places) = 1.22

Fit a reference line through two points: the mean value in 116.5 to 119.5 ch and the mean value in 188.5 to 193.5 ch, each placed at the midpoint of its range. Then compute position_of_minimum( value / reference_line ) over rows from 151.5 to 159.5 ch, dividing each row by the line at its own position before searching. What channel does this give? 159.0 ch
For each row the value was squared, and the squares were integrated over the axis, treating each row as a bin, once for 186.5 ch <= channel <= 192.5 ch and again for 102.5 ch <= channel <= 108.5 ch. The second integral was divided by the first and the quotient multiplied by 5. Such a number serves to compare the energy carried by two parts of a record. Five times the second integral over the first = 5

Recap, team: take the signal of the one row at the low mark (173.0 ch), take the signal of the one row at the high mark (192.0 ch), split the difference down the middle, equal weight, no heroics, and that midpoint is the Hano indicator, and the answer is 54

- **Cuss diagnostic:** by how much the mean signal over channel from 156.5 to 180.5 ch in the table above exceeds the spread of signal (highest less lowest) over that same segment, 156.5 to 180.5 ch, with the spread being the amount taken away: 31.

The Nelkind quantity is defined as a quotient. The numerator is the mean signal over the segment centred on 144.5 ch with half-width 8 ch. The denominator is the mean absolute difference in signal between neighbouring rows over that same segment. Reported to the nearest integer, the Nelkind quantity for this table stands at 42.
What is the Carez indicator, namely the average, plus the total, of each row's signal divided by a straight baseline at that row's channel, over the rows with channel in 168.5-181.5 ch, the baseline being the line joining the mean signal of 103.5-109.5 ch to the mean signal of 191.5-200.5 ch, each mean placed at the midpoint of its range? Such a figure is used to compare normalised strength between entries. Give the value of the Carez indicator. 10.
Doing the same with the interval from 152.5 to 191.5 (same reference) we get 30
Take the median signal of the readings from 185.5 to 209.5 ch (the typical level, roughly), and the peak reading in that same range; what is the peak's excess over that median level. 5.3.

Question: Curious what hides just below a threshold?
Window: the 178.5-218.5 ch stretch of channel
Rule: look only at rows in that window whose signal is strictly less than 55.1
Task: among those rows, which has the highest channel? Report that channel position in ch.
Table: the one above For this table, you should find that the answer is 184.0 ch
